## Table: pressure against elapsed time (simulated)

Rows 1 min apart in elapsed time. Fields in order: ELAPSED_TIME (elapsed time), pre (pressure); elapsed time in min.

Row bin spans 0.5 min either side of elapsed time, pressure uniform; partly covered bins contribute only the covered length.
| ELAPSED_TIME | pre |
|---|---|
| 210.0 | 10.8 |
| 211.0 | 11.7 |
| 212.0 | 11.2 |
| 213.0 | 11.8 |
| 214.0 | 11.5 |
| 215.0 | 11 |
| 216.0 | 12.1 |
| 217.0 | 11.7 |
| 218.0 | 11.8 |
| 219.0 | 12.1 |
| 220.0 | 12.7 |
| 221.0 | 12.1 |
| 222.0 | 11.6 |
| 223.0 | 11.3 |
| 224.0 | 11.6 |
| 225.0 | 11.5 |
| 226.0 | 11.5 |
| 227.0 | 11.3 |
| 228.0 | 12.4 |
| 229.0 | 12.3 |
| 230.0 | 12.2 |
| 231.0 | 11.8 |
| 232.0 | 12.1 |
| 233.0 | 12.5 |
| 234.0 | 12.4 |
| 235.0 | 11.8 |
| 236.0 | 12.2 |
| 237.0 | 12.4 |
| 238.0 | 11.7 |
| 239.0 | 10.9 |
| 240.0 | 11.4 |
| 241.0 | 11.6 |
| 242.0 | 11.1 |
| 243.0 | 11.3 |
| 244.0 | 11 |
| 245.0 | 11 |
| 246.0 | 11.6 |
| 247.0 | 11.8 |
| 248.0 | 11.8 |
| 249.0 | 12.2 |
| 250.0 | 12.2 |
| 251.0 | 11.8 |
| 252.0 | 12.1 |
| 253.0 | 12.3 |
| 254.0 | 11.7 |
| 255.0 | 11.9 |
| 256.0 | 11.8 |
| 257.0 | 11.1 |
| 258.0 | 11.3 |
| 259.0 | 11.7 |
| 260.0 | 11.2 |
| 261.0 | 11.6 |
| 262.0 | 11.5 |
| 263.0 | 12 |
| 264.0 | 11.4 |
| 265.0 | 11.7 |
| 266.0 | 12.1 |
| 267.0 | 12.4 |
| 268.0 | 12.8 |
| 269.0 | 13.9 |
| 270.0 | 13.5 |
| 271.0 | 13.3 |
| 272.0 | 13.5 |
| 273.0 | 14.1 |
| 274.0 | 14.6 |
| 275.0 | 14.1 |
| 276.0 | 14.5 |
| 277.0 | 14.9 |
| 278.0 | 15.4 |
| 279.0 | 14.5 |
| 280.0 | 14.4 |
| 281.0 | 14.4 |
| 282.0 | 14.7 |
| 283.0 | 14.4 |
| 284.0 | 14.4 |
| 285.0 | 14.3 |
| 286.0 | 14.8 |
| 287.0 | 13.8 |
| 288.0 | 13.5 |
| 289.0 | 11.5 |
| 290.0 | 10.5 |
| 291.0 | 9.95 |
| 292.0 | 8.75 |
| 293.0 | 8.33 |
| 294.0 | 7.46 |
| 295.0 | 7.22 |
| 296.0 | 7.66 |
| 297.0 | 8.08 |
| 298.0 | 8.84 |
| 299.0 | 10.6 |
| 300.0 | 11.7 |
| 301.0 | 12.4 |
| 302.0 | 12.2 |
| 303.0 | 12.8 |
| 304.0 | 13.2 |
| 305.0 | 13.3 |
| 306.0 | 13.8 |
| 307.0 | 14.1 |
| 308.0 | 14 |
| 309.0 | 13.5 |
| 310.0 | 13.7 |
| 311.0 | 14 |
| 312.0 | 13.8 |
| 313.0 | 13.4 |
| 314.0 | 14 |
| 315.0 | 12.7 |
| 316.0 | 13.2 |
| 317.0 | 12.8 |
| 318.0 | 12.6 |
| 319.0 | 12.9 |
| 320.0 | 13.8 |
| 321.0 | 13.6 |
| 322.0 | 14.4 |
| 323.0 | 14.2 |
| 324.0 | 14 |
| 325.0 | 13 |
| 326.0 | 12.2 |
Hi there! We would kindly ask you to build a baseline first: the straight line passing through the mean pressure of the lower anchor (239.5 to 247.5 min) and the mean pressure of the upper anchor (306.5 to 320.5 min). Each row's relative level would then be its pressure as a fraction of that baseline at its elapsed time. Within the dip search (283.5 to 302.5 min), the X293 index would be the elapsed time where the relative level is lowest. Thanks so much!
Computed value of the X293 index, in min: 295.0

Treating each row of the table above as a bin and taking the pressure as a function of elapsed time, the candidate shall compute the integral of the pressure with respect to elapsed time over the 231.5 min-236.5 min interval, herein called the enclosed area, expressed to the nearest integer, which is 61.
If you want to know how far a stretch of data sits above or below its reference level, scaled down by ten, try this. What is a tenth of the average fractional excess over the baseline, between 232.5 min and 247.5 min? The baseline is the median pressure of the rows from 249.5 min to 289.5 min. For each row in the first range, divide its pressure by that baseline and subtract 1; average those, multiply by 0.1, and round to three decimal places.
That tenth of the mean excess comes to -0.011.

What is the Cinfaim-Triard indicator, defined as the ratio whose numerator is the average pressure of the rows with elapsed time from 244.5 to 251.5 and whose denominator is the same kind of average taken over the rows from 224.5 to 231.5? 1.0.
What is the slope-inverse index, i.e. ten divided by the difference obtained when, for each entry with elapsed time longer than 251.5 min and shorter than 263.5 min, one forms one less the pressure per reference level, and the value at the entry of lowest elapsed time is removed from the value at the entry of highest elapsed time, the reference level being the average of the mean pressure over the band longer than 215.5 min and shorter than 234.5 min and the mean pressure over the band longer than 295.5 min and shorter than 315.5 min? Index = 1217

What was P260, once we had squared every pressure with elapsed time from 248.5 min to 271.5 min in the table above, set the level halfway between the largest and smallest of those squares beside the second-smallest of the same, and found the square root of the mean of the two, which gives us 11.9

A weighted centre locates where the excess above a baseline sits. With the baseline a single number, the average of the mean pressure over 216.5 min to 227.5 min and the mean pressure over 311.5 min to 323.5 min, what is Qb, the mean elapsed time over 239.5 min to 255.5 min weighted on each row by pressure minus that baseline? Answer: 246.1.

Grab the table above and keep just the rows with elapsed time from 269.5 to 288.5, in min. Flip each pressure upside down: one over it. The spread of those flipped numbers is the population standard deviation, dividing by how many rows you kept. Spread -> 0.0026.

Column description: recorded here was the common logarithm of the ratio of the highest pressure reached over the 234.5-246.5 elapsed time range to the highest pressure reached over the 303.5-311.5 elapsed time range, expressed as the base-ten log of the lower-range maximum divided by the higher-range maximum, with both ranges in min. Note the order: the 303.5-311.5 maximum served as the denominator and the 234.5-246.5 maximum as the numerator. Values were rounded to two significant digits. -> -0.056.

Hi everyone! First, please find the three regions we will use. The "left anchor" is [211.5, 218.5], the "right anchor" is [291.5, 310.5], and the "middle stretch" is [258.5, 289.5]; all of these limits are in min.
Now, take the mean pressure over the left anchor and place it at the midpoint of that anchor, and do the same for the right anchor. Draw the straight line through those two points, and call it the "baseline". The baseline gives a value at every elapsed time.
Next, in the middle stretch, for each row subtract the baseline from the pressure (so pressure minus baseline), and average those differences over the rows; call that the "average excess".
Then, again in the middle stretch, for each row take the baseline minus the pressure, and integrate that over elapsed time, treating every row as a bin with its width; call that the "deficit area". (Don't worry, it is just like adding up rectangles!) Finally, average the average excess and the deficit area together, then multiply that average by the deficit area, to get 2060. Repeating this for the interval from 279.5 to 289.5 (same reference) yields 352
